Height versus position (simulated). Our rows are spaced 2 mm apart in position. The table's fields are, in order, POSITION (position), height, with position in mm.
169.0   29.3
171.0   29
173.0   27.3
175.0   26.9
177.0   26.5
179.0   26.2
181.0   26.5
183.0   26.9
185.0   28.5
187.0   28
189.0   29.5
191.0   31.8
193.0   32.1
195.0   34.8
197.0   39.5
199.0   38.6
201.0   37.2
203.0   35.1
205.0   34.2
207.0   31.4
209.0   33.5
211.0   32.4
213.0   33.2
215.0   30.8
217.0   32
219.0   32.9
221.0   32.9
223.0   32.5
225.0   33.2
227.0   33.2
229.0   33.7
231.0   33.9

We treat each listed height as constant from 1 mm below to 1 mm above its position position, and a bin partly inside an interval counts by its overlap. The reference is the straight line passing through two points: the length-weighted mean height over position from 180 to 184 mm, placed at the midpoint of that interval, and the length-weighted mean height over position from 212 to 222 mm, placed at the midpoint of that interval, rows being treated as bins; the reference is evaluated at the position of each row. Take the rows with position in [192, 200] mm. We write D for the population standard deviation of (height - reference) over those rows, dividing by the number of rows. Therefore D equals 2.7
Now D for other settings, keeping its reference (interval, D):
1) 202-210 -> 1.6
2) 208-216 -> 1.3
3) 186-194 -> 1.3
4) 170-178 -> 1.3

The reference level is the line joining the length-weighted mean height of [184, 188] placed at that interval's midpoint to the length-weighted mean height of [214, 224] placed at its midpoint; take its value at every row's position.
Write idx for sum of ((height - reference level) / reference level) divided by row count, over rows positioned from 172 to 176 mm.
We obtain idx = 0.011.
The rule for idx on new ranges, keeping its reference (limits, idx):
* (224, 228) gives 0.004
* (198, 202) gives 0.266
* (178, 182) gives -0.043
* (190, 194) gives 0.103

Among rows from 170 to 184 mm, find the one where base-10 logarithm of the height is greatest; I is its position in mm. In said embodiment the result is 171.0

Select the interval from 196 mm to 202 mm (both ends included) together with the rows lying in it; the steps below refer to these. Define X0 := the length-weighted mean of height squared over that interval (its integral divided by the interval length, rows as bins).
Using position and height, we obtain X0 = 1478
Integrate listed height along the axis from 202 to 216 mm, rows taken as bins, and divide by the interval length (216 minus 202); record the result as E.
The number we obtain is 33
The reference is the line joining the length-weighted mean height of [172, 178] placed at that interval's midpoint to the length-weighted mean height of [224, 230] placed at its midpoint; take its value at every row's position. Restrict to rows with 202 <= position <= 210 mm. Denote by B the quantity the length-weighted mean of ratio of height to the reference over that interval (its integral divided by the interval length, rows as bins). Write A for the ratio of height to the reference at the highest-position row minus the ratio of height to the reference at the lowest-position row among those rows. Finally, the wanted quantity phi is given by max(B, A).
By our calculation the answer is 1.09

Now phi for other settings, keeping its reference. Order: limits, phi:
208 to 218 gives 1.02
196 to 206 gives 1.23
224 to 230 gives 1.00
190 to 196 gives 1.13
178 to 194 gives 1.01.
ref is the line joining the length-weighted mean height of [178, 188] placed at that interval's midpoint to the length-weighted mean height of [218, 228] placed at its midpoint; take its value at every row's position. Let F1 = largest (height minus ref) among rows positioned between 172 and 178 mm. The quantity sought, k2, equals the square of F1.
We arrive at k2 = 2.3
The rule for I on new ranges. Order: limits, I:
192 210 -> 197.0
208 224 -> 209.0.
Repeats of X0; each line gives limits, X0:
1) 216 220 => 1053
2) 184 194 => 902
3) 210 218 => 1031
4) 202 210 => 1127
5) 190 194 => 1021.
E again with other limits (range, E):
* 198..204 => 37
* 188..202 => 35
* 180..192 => 29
